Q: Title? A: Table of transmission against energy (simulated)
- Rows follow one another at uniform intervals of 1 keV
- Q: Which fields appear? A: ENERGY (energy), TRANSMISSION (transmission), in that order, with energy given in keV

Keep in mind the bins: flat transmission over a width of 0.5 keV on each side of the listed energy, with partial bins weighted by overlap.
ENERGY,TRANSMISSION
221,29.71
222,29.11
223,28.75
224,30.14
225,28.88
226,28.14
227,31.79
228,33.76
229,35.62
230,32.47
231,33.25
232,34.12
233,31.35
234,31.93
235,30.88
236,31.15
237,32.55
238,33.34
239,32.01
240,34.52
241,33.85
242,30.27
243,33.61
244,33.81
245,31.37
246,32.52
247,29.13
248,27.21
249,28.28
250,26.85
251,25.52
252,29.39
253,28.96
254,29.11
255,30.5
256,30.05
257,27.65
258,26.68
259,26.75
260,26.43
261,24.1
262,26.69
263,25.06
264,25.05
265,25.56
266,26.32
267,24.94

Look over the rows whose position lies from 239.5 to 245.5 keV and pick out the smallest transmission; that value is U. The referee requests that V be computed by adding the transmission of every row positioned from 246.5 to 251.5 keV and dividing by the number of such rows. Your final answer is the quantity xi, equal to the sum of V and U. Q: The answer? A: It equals 58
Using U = 30.27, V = 27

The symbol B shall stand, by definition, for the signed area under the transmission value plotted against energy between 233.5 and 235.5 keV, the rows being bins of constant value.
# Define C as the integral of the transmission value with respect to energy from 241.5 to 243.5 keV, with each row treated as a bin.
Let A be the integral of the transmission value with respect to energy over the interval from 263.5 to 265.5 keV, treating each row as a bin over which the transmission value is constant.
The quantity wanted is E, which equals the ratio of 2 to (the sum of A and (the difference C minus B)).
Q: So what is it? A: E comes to 0.0387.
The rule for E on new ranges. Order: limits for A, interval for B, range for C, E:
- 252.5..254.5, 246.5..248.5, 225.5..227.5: 0.0324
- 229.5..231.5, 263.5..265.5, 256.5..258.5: 0.0288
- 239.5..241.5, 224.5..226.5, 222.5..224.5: 0.0285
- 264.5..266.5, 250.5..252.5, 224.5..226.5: 0.0370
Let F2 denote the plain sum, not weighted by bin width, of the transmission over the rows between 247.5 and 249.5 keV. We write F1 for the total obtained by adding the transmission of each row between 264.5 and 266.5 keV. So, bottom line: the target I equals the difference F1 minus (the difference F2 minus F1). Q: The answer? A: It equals 48.3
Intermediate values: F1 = 52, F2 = 55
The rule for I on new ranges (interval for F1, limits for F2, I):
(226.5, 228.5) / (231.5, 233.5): 65.6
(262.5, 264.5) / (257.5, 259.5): 46.8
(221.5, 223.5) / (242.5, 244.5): 48.3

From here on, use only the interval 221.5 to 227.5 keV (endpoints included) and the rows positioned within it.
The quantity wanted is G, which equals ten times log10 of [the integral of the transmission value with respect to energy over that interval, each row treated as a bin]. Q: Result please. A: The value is 22.5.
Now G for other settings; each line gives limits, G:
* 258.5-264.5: 21.9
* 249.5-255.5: 22.3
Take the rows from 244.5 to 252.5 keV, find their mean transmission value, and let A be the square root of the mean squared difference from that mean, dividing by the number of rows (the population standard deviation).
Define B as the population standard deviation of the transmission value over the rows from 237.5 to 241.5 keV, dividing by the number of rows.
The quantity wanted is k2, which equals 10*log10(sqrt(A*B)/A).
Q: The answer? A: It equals -1.9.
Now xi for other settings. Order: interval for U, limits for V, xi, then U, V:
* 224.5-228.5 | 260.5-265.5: 53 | 28.14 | 25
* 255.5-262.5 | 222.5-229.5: 55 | 24.1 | 31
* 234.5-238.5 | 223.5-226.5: 60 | 30.88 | 29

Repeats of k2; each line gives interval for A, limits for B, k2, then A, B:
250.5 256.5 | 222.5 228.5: 0.4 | 1.6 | 2.0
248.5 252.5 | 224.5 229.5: 1.4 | 1.5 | 2.8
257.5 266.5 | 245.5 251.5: 2.0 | 0.9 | 2.2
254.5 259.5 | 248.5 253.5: -0.3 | 1.6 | 1.4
